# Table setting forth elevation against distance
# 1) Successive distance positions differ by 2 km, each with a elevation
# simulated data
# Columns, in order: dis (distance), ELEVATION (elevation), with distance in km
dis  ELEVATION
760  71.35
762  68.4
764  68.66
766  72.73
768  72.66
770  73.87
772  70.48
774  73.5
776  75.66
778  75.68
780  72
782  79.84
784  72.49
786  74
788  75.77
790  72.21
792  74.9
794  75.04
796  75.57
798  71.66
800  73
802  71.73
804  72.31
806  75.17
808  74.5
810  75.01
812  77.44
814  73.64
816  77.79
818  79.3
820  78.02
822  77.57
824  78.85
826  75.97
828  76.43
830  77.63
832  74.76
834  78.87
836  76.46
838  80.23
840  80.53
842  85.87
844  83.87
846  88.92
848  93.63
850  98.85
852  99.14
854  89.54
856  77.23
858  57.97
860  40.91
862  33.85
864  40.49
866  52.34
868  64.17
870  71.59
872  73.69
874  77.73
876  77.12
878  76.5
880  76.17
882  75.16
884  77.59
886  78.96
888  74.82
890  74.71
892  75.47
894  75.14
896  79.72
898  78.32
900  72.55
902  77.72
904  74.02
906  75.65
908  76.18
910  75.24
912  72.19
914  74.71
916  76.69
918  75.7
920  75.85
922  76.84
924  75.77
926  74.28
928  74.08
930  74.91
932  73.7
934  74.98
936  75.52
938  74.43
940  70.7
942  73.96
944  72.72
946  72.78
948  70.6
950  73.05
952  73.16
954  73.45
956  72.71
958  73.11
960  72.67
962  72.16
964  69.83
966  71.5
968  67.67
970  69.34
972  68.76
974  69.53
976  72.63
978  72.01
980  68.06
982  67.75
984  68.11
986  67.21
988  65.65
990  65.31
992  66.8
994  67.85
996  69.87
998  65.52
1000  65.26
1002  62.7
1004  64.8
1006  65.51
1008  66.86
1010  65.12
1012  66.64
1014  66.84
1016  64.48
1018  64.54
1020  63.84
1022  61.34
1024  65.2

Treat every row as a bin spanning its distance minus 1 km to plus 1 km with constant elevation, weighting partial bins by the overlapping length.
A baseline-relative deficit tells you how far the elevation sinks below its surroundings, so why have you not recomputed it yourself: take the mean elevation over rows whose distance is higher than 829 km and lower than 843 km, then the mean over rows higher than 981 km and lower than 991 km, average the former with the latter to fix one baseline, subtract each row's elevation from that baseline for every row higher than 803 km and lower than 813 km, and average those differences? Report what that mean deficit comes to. -2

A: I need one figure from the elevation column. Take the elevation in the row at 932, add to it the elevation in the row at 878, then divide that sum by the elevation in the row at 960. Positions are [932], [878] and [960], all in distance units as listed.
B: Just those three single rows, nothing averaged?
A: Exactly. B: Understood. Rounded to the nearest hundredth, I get 2.07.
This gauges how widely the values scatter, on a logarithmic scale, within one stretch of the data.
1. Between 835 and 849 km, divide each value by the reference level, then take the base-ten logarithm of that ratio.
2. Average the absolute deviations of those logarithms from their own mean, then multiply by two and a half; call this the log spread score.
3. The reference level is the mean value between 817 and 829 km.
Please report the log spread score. 0.058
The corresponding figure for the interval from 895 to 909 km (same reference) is 0.028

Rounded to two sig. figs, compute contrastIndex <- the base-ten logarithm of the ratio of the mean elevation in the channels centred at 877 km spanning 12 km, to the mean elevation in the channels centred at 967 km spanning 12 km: 0.037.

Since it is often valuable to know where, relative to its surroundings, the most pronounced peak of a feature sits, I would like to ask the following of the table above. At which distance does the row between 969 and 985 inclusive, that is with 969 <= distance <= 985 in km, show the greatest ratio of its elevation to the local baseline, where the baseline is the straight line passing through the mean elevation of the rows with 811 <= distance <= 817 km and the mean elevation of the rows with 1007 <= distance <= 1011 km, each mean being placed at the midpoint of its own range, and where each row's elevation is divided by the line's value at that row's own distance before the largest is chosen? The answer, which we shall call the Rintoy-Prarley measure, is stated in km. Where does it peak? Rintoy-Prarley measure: 976 km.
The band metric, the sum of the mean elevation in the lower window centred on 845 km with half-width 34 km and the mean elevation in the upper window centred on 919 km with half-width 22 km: 150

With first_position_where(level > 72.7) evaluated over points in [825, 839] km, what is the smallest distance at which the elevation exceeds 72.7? 826 km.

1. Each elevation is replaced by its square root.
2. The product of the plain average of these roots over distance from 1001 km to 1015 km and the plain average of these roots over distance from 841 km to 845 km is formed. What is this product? 74.6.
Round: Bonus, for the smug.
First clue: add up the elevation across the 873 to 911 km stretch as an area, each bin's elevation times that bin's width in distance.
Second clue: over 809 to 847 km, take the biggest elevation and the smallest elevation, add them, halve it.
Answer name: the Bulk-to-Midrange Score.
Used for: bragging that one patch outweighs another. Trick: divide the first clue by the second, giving 35.6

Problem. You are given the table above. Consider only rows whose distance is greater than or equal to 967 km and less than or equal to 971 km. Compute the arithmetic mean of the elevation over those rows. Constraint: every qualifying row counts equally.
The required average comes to 69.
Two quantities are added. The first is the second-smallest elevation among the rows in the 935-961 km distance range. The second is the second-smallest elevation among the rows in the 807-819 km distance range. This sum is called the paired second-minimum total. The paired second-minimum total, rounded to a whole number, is 145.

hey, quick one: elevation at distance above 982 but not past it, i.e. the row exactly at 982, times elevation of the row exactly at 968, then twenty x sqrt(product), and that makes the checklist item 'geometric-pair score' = 1354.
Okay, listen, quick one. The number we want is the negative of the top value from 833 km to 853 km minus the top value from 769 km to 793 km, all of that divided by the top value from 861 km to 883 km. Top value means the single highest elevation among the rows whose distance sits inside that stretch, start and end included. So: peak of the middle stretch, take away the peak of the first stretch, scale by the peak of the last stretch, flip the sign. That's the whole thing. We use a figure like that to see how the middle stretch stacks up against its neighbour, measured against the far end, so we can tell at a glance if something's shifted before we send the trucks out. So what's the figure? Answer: -0.2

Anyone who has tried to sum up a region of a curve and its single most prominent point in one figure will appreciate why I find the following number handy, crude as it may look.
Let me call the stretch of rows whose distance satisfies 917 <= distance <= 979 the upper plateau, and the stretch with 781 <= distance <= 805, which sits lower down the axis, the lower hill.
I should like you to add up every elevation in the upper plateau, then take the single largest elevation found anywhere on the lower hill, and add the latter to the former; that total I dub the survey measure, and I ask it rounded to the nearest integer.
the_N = 2338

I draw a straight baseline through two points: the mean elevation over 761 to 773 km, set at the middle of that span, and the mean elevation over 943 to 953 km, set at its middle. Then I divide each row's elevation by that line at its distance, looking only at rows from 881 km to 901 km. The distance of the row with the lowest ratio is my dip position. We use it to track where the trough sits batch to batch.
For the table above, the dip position 900 km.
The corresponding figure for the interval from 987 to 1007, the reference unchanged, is 1002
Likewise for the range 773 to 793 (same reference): 780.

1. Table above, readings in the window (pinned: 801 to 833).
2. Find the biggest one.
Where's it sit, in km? 818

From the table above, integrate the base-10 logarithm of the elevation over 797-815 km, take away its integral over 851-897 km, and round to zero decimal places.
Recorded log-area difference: -51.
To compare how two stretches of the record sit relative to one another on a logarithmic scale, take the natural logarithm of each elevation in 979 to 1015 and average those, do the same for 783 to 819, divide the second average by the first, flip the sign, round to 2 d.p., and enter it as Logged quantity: -1.03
